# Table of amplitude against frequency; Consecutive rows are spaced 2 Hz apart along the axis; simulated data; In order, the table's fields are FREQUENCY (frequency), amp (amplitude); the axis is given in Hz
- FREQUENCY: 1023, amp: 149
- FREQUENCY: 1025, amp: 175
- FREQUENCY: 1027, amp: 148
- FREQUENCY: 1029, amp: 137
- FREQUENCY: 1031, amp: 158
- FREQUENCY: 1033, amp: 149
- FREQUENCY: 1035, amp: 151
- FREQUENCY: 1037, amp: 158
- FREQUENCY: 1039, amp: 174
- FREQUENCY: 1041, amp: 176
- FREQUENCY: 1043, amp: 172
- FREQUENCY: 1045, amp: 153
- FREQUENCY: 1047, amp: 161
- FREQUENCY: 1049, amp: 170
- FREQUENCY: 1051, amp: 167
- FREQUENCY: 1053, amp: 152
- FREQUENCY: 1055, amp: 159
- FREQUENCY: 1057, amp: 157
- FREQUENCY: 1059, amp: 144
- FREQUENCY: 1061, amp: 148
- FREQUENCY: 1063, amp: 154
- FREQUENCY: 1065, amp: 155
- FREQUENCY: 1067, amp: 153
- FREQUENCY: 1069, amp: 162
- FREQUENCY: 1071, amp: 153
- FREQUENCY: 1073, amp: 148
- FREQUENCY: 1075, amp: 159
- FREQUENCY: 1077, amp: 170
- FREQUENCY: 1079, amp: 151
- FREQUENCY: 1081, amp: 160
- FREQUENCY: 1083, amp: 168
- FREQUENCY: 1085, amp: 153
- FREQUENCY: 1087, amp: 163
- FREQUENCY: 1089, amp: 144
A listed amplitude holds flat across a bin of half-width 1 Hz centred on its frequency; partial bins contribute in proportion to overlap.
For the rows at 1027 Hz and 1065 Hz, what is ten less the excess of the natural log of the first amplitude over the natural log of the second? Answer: 10.0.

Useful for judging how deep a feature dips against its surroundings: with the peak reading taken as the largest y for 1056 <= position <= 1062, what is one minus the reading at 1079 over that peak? 0.04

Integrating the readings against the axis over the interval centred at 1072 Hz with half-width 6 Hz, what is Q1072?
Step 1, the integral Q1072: 1890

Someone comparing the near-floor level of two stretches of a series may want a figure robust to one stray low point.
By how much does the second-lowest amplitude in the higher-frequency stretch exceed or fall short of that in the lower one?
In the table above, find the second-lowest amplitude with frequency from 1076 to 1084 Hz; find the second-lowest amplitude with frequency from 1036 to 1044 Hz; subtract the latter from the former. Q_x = -12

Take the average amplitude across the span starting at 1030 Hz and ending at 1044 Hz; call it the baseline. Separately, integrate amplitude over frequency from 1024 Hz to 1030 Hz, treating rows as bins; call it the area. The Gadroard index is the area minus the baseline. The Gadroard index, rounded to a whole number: 757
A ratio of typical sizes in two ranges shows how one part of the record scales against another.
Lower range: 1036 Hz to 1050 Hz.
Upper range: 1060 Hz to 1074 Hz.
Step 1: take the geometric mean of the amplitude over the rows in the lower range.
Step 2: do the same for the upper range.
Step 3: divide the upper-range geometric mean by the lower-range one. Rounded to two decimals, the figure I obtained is 0.92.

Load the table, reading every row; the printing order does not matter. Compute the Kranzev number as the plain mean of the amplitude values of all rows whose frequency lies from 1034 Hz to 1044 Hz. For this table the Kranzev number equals 166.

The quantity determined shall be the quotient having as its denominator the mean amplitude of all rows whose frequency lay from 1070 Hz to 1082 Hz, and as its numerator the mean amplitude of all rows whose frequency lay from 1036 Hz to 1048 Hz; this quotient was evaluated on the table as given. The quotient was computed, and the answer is 1.06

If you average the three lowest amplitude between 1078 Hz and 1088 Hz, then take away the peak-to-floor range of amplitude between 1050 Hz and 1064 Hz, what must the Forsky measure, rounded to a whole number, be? 132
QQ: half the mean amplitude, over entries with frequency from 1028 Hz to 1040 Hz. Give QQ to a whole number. 77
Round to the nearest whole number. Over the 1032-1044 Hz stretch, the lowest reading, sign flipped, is -149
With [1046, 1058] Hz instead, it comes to -152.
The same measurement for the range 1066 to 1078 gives -148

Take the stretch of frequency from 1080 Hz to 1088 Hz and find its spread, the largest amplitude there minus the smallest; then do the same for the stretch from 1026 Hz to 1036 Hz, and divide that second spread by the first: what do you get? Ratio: 1.4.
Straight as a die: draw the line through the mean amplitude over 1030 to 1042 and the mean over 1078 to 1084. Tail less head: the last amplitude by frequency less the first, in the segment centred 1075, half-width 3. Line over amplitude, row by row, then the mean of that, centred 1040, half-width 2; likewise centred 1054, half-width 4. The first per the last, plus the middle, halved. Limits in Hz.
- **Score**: 11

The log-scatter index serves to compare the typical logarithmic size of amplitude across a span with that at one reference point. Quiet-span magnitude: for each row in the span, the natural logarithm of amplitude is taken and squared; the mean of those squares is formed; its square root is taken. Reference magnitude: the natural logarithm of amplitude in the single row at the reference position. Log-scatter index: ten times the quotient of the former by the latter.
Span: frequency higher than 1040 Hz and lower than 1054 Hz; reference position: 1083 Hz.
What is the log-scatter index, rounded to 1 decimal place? 10.0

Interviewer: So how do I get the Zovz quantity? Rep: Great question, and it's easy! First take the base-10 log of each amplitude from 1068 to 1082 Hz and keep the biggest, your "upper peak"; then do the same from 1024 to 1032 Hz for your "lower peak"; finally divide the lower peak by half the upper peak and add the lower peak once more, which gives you 4.25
